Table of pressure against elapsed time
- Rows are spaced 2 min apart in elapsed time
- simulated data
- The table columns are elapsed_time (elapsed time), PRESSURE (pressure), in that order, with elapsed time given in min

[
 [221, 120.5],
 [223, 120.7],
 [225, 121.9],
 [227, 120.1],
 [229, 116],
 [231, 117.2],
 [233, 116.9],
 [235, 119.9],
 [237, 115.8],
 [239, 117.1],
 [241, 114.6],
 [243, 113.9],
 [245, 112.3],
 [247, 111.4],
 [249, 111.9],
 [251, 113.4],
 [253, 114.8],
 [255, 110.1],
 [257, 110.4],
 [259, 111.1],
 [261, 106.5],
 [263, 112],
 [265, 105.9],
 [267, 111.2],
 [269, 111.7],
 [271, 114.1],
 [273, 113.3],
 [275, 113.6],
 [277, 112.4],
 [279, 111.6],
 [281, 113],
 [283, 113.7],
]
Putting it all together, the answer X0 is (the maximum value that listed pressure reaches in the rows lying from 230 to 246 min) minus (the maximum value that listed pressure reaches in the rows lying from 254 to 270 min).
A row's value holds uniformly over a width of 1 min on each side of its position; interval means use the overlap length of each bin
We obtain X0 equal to 8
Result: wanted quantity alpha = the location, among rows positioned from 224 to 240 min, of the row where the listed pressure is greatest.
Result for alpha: 225 min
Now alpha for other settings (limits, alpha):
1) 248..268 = 253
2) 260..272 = 271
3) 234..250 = 235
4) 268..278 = 271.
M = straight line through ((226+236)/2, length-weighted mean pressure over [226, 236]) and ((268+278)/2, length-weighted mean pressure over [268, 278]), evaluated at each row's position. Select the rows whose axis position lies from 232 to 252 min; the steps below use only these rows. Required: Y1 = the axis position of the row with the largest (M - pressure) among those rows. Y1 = 247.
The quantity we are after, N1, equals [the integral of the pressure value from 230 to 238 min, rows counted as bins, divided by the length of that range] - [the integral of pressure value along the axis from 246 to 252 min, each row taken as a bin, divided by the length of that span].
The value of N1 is 5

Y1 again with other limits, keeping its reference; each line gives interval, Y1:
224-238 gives 229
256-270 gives 265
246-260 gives 255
